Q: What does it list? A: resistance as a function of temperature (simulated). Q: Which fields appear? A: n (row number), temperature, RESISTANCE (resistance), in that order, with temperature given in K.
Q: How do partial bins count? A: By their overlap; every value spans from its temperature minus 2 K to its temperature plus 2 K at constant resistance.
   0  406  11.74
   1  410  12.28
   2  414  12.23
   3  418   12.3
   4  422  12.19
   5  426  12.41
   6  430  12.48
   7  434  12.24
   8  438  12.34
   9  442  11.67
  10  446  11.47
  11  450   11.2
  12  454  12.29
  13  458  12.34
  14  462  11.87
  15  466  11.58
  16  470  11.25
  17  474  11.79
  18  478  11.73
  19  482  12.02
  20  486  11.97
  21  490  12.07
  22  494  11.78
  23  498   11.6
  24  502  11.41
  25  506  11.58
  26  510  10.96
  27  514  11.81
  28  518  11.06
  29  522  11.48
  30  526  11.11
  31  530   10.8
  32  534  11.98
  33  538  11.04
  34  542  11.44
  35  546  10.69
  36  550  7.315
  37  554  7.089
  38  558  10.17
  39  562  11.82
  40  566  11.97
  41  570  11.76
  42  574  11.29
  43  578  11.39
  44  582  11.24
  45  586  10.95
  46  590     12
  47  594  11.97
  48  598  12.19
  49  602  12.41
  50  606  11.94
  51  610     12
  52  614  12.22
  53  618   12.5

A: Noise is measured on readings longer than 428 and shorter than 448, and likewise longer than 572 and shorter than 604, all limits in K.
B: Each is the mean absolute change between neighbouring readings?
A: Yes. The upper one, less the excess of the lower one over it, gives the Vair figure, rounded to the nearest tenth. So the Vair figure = 0.3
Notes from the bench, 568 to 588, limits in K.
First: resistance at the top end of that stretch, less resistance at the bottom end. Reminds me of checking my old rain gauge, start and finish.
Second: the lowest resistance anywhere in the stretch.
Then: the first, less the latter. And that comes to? -11.8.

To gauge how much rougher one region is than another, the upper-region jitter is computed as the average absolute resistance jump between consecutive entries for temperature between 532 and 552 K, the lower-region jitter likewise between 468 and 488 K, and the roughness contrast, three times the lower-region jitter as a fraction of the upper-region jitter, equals 0.5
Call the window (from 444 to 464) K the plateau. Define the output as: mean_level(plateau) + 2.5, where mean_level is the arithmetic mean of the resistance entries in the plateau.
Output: 14.3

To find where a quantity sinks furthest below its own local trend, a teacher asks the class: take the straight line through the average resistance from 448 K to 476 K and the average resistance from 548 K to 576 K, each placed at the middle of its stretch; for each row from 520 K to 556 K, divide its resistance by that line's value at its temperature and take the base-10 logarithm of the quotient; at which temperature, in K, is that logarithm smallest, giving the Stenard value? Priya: 554 K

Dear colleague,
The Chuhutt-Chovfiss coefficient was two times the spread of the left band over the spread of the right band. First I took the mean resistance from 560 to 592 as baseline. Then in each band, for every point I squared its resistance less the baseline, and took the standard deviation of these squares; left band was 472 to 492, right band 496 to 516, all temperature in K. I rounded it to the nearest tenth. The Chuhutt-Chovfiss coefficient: 1.4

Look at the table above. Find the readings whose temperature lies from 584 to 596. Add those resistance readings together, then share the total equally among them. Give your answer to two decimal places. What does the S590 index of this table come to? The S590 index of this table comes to 11.64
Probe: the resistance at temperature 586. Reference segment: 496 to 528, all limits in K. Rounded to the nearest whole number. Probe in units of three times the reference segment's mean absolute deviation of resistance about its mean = 15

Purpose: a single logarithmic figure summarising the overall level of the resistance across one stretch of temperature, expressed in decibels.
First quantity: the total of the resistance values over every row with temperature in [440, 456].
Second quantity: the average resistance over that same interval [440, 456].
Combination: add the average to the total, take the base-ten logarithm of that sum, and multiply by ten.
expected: 17.7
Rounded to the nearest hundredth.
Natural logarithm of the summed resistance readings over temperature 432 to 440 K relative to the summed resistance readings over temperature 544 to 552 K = 0.31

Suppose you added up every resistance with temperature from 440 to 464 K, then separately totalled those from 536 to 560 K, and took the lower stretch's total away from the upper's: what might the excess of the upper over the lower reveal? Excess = -13.1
